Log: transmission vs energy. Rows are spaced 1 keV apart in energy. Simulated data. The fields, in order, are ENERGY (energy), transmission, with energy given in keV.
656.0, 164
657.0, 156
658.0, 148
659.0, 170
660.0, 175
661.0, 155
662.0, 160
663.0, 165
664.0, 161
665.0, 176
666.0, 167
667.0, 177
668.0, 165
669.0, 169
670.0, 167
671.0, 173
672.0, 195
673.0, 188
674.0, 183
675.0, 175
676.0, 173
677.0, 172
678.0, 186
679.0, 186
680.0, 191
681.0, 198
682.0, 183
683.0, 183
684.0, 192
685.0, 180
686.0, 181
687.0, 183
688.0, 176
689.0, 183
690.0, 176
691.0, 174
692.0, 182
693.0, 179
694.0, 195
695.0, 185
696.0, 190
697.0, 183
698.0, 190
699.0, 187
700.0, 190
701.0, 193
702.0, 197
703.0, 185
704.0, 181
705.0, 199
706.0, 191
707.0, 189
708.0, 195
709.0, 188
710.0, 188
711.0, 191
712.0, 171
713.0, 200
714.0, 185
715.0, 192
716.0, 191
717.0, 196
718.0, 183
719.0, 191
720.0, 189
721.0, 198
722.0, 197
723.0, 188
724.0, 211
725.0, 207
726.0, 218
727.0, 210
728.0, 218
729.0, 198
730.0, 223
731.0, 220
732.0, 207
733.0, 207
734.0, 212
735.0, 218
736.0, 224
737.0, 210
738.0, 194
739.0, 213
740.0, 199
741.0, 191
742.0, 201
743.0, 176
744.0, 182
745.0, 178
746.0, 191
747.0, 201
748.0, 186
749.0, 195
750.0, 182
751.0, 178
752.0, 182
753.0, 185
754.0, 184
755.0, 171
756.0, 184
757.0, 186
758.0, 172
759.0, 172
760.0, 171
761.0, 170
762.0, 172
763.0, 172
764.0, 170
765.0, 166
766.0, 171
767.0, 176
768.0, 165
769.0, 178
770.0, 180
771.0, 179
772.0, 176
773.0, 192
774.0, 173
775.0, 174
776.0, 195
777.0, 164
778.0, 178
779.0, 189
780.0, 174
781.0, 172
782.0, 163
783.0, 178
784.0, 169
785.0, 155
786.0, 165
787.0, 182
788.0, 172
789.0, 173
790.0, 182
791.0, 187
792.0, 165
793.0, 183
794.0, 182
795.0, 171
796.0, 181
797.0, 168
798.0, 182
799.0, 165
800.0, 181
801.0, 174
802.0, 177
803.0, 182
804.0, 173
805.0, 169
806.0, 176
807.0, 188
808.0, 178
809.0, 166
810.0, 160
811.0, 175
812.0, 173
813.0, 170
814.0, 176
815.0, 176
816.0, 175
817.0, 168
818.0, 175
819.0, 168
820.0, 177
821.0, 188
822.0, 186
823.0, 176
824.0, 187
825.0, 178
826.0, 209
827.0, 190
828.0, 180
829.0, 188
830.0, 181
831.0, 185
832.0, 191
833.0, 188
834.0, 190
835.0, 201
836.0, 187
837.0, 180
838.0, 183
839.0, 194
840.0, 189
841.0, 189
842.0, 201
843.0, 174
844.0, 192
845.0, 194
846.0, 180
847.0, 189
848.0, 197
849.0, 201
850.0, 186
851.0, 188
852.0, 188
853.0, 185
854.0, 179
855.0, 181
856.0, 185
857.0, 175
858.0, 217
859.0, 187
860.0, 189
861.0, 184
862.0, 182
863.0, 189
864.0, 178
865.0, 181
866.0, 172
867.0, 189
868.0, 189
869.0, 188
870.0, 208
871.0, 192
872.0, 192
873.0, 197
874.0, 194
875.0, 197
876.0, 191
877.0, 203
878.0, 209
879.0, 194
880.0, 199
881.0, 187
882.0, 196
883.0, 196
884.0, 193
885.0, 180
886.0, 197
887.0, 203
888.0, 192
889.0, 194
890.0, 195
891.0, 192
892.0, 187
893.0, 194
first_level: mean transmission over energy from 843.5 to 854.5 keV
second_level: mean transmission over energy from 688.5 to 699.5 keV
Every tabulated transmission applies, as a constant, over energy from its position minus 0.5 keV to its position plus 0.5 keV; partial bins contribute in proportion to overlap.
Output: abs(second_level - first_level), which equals 5.0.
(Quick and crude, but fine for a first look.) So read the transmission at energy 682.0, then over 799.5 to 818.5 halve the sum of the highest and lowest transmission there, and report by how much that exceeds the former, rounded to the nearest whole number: -9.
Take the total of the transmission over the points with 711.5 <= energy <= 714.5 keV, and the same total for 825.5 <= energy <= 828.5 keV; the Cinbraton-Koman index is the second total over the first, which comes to 1.04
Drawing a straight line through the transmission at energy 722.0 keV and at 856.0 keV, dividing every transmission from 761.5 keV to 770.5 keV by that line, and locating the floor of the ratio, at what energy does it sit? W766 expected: 768.0 keV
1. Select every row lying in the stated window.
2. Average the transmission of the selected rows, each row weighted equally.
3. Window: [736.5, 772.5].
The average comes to 182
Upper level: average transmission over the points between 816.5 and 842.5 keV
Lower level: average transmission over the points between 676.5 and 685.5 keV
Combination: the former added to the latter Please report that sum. 371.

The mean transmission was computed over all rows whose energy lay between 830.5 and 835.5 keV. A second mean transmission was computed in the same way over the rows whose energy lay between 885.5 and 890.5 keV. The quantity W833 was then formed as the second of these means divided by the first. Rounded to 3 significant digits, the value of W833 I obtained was 1.03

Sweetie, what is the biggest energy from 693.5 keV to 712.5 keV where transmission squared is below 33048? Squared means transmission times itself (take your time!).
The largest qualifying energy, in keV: 712.0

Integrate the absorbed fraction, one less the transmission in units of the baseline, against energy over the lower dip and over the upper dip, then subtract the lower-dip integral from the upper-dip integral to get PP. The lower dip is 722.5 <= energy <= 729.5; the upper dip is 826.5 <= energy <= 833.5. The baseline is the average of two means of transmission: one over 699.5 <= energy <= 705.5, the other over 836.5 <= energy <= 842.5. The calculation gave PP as 0.8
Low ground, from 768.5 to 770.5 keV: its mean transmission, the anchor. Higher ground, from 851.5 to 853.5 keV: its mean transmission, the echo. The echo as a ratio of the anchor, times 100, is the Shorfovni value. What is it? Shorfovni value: 104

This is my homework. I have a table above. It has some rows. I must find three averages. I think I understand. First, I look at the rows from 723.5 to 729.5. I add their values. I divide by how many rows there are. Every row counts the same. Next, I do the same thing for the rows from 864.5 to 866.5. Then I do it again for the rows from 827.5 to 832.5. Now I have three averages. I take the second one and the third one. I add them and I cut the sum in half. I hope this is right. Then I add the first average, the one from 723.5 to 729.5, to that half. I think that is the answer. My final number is 391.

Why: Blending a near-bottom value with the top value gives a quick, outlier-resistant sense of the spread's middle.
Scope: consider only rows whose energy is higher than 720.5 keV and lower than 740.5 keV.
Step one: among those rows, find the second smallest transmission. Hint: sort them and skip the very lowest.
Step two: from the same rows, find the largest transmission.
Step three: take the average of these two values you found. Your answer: 209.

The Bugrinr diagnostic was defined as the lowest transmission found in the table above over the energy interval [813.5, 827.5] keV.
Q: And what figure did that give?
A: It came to 168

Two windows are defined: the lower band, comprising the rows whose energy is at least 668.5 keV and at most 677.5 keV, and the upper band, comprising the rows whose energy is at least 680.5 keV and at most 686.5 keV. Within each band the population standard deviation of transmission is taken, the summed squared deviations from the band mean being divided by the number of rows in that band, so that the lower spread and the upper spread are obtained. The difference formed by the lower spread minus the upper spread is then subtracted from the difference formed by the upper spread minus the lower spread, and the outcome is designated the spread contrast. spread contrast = -4.6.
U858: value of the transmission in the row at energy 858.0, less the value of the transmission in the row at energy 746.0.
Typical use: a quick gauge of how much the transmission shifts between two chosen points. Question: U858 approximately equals 26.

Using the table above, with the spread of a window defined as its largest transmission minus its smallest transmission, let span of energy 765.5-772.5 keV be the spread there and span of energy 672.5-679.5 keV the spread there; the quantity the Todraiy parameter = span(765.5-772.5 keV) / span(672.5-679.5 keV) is 0.9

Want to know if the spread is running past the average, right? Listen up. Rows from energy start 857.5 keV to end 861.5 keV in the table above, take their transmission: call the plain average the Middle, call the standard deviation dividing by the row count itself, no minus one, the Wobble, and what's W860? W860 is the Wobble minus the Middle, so -181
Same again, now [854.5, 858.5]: -173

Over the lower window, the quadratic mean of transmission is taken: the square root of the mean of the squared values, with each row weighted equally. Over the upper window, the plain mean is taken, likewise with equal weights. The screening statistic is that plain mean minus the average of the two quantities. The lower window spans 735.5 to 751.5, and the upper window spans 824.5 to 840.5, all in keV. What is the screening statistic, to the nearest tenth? -2.9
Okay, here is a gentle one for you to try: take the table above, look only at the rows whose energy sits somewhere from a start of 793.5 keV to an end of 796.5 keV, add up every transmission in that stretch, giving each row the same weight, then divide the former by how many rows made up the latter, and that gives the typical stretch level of 178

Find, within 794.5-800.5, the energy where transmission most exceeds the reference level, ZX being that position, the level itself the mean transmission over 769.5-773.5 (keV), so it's 798.0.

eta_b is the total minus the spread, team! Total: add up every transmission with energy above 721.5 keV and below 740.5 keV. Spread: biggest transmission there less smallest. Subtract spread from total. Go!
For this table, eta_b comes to 3938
